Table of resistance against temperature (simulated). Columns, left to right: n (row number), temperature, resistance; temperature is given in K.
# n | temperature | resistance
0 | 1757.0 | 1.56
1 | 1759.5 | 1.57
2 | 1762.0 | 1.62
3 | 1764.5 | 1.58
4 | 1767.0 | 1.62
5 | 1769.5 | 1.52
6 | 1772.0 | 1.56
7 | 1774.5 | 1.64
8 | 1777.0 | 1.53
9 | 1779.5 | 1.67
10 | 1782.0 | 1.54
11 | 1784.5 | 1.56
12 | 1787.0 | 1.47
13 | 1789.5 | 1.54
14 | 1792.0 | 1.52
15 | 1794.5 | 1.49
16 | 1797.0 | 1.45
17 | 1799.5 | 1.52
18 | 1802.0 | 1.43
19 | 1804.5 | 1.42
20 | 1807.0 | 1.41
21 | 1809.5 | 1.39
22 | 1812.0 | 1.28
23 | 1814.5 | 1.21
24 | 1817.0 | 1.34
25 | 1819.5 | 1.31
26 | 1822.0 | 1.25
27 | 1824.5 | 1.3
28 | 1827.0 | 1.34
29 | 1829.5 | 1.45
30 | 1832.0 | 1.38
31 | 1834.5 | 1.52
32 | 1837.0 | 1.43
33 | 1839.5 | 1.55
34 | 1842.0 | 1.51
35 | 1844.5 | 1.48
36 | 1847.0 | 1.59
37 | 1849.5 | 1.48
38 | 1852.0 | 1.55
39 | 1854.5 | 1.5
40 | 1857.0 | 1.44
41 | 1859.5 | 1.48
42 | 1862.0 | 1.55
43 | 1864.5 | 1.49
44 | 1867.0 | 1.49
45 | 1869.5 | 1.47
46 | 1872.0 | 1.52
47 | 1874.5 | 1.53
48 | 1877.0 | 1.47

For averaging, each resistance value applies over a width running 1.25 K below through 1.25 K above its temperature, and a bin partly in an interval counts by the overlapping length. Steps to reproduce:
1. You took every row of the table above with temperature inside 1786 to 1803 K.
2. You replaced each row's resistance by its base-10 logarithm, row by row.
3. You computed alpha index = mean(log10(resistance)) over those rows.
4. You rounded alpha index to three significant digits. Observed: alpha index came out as 0.173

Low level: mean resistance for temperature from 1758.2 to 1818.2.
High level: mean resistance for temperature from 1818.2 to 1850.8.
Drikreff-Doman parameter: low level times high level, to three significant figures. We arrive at 2.14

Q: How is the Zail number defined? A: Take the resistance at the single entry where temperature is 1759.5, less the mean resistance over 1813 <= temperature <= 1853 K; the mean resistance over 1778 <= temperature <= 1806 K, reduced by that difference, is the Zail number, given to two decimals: 1.36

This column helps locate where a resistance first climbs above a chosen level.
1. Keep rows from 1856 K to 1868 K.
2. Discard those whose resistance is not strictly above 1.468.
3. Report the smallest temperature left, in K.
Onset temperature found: 1859.5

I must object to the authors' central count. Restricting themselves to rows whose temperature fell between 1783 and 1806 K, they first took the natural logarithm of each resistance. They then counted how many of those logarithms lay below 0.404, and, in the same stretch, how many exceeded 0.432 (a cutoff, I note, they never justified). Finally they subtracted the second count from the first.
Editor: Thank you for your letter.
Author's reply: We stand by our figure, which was 4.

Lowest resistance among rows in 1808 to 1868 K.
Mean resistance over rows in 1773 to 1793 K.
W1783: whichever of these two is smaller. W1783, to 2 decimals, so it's 1.21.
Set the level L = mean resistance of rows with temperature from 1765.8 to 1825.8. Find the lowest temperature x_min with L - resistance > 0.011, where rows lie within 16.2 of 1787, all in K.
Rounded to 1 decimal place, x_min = 1802.0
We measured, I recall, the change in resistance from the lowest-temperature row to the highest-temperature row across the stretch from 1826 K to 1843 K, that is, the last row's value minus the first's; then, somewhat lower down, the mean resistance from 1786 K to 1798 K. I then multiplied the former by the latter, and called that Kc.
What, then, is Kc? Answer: 0.25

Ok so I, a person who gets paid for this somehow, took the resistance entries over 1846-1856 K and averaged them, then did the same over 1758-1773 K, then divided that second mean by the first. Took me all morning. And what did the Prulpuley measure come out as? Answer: 1.03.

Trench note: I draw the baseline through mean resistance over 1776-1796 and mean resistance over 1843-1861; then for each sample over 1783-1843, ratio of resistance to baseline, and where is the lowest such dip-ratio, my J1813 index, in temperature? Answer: 1814.5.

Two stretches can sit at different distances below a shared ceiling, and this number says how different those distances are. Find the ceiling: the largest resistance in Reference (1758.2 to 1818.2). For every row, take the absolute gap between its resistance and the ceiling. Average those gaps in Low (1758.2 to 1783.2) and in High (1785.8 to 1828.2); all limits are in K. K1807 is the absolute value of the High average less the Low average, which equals 0.19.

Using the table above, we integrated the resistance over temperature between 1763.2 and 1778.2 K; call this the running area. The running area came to 24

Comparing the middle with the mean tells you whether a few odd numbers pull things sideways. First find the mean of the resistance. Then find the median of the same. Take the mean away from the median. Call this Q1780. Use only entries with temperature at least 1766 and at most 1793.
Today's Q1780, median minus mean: -0.021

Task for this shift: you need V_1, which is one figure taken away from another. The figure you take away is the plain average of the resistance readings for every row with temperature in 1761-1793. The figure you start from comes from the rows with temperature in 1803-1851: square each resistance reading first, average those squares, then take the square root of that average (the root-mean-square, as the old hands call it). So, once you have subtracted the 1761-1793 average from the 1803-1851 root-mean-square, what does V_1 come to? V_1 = -0.16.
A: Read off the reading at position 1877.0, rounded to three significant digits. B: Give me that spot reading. 1.47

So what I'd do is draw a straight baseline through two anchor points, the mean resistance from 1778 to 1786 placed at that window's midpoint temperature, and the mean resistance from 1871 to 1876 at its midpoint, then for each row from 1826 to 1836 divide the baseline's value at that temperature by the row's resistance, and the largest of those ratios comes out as 1.16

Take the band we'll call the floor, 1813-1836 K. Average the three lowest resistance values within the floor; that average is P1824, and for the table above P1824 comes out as 1.25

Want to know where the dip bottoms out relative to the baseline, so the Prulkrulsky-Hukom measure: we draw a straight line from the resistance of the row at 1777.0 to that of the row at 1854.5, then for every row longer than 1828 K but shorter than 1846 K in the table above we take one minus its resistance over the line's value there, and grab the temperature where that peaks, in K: 1832.0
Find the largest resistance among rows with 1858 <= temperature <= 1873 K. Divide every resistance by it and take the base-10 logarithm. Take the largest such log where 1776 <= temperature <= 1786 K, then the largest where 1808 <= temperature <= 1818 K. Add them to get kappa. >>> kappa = -0.015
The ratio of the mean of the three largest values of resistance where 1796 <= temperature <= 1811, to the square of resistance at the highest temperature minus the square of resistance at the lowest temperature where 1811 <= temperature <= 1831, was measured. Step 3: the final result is 3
